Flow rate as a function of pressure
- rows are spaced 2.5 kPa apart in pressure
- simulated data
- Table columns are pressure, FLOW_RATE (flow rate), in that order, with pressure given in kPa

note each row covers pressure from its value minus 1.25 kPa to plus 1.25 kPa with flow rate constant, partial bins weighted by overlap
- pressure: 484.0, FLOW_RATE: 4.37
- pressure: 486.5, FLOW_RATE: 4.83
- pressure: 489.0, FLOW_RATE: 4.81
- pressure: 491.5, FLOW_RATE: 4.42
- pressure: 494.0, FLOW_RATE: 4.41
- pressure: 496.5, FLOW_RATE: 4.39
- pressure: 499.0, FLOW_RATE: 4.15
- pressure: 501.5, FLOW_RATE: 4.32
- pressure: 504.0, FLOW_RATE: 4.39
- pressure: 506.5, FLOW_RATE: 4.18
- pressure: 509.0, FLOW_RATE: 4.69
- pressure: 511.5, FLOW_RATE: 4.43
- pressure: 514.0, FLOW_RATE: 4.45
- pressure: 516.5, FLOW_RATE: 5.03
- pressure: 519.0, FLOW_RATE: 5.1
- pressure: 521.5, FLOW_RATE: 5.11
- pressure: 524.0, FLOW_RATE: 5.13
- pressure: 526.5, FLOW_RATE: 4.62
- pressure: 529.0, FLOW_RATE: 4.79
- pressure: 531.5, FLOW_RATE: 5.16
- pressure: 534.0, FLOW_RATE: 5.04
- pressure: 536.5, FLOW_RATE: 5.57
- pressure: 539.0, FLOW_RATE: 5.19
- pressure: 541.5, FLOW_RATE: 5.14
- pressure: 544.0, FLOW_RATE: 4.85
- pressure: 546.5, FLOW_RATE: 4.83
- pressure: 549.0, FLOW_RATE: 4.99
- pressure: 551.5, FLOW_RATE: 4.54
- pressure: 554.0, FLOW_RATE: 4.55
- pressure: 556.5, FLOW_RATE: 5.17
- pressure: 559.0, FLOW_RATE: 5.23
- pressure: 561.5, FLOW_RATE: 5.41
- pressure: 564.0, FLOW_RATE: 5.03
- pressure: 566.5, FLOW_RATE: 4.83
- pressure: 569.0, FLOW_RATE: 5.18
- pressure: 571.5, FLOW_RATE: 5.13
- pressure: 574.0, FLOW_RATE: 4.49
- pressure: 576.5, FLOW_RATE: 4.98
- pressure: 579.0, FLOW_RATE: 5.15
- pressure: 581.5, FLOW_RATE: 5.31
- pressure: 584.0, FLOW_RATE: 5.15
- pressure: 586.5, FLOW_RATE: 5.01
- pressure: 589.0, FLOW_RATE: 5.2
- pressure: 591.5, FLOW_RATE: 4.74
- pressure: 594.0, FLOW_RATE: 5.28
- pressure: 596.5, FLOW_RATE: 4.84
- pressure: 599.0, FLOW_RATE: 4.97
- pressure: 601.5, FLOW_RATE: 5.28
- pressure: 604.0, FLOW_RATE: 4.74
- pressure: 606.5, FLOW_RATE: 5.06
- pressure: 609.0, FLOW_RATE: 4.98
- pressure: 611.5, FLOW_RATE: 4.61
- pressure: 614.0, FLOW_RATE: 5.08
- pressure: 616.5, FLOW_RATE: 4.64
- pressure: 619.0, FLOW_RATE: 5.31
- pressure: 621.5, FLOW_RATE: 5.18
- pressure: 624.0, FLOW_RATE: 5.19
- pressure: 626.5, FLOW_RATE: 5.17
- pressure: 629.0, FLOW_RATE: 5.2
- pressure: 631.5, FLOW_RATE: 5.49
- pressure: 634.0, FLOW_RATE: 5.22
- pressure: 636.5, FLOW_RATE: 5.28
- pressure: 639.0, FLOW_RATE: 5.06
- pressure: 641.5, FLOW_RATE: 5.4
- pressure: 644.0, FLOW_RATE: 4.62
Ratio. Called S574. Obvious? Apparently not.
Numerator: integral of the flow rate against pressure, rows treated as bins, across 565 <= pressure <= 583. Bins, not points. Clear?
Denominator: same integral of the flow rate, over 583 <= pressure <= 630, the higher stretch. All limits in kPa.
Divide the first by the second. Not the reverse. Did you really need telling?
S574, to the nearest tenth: 0.4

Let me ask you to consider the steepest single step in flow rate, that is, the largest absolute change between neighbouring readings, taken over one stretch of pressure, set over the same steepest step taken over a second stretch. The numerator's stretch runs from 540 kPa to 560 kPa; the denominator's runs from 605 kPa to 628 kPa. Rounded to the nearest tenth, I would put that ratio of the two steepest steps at 0.9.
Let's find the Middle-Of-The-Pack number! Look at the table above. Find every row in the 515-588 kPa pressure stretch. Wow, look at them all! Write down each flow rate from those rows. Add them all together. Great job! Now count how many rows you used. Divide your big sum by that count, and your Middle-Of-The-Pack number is 5.02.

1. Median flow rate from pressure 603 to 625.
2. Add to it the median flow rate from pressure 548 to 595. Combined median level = 10.19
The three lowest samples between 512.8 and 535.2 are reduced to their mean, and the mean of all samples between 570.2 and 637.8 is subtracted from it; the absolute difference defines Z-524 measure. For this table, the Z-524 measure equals 0.4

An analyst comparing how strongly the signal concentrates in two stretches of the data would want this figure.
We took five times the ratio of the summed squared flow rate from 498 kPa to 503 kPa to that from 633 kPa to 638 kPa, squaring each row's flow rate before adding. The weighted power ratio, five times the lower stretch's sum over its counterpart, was 3.25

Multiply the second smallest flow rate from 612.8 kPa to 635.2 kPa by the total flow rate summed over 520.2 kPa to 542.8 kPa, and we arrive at 232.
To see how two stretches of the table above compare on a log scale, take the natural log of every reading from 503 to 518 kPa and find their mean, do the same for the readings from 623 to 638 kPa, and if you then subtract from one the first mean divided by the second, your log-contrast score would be 0.09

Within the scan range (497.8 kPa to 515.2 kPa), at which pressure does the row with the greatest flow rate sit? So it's 509.0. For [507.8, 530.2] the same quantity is 524.0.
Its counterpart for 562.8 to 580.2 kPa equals 569.0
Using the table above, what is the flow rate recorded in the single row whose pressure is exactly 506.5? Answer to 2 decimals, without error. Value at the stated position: 4.18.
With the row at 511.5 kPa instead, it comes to 4.43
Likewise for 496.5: 4.39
